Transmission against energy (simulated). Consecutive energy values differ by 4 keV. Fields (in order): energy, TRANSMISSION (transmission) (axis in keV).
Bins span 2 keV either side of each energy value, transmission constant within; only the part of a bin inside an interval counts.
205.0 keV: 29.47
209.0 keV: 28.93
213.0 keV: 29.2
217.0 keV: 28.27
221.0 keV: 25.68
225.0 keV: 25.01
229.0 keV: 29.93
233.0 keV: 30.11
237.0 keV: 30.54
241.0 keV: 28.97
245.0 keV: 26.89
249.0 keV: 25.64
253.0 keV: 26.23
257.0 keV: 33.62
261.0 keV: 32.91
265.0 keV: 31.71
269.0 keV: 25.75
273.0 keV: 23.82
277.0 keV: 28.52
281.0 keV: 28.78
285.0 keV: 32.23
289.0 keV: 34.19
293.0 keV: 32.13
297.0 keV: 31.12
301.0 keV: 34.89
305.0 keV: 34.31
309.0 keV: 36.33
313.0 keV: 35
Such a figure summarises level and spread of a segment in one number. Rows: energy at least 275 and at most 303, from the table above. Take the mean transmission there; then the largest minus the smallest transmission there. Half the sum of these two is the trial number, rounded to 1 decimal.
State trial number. 19.0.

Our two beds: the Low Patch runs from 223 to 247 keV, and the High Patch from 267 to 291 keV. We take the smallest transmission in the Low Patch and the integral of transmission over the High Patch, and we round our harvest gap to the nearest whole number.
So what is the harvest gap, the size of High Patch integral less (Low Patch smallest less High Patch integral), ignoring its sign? 1361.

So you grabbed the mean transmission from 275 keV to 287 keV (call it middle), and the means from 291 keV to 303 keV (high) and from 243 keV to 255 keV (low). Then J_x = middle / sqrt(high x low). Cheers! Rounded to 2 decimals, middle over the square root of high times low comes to 1.02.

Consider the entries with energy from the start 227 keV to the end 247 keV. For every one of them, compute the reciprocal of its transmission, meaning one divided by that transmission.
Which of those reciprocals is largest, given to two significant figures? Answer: 0.037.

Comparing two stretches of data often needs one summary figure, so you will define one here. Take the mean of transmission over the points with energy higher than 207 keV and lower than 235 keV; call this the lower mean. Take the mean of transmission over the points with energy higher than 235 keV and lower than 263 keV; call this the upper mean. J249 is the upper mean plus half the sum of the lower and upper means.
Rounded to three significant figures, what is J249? 58.0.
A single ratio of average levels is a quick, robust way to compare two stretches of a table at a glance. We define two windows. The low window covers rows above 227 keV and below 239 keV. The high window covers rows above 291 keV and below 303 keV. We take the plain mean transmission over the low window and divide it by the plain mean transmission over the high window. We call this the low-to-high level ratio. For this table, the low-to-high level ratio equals 0.92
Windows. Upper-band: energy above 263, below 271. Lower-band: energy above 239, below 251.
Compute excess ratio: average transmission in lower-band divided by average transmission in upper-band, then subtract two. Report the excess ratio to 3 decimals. -1.054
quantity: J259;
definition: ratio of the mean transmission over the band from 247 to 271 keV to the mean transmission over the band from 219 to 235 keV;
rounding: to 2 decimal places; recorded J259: 1.06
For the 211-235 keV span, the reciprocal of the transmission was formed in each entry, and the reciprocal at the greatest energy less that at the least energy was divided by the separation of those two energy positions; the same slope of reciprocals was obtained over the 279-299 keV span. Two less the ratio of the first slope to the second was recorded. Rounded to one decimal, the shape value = 1.7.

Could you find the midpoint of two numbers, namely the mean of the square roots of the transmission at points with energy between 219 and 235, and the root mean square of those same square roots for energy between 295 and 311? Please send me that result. 5.55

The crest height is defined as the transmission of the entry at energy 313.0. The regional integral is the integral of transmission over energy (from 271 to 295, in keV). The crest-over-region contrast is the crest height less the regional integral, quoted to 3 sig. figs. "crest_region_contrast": -684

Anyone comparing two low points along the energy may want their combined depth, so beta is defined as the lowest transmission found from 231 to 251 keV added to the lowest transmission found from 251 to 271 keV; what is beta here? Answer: 51.4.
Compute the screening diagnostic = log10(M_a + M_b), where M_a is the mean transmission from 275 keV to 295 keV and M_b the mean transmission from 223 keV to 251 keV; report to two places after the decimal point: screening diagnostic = 1.77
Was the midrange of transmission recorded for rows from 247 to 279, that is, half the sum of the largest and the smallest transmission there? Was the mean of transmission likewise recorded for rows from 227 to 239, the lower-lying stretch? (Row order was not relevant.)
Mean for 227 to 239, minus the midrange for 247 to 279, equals 1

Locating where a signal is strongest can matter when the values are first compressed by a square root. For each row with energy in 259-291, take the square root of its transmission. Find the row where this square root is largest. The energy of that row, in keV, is 289.0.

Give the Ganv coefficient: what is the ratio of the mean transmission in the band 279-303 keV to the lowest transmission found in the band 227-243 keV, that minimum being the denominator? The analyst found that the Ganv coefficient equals 1.112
